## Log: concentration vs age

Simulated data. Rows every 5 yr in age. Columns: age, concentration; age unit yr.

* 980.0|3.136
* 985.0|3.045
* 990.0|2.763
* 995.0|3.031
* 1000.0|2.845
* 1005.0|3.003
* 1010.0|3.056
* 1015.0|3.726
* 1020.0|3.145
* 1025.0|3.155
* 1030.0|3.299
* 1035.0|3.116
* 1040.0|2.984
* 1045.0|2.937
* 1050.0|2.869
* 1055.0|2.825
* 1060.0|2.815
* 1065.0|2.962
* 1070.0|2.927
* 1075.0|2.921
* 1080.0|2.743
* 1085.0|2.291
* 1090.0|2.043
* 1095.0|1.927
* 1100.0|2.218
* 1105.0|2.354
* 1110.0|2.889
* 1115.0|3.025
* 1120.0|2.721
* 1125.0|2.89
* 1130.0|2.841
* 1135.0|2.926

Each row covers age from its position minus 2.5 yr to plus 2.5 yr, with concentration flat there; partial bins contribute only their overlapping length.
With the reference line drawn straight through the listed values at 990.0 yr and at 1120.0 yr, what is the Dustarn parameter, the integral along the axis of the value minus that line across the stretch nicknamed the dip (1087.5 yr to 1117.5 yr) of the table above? -10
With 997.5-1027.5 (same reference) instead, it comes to 12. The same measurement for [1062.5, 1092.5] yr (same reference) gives -3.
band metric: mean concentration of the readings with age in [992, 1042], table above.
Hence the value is 3.1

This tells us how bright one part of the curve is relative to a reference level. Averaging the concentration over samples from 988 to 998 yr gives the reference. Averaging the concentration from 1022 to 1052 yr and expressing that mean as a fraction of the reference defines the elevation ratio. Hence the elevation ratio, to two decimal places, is 1.06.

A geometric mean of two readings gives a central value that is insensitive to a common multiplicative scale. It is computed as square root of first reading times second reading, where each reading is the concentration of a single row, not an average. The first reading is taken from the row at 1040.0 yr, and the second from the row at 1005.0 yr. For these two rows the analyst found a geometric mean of 2.99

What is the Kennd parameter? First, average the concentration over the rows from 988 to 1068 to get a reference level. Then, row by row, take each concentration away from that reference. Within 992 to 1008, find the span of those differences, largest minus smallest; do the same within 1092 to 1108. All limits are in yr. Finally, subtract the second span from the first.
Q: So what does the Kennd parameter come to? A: -0.24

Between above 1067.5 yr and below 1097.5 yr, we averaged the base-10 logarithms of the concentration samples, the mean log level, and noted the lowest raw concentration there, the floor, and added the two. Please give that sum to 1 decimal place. 2.3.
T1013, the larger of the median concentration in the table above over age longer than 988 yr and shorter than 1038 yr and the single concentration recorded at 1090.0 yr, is 3.09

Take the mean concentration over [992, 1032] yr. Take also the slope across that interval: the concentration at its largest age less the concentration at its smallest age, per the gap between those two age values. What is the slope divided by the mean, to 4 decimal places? 0.0024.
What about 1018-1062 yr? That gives -0.0027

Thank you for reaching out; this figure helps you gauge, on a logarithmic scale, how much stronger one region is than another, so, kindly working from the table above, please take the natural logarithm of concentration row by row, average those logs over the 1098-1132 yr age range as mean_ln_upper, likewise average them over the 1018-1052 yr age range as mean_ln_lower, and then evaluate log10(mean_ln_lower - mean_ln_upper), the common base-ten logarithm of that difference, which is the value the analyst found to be -0.88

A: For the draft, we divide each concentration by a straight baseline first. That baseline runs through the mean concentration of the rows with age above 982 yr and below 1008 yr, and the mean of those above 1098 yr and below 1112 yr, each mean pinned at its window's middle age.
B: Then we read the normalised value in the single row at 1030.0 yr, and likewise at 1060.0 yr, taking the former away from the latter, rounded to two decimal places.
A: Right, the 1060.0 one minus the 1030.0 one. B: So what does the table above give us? -0.13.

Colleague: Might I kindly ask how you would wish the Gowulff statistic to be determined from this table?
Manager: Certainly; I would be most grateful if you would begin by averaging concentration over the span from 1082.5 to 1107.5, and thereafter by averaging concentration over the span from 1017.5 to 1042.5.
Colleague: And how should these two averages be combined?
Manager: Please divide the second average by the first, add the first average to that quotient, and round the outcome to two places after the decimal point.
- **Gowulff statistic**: 3.62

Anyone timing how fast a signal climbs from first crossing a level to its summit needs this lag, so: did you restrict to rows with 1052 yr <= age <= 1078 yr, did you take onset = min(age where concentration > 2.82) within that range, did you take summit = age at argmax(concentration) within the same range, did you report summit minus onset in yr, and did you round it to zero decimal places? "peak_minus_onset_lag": 10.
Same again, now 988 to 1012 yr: 15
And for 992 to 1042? 20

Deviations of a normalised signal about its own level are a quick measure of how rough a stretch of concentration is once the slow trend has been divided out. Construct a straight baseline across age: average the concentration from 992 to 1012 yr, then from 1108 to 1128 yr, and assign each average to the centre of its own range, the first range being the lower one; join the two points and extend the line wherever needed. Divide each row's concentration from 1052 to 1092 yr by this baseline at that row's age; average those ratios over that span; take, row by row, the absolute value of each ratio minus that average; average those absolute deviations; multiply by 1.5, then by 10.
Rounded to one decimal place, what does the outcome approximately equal 1.3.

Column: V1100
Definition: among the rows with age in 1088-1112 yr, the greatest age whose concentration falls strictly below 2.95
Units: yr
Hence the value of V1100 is 1110.0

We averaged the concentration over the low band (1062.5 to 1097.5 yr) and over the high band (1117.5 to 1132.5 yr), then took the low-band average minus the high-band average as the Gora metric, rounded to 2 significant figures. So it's -0.27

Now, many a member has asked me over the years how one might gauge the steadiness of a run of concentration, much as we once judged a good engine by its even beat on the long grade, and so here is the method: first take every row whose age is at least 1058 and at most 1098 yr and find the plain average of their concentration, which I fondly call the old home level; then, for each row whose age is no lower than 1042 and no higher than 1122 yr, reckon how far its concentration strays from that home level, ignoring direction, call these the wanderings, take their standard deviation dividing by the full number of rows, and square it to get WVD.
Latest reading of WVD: 0.02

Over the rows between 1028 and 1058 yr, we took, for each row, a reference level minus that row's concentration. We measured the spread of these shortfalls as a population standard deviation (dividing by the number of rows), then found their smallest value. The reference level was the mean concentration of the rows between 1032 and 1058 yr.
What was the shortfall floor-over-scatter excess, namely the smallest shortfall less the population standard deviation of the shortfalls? -0.51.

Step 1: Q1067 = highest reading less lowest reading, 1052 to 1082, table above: 0.2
